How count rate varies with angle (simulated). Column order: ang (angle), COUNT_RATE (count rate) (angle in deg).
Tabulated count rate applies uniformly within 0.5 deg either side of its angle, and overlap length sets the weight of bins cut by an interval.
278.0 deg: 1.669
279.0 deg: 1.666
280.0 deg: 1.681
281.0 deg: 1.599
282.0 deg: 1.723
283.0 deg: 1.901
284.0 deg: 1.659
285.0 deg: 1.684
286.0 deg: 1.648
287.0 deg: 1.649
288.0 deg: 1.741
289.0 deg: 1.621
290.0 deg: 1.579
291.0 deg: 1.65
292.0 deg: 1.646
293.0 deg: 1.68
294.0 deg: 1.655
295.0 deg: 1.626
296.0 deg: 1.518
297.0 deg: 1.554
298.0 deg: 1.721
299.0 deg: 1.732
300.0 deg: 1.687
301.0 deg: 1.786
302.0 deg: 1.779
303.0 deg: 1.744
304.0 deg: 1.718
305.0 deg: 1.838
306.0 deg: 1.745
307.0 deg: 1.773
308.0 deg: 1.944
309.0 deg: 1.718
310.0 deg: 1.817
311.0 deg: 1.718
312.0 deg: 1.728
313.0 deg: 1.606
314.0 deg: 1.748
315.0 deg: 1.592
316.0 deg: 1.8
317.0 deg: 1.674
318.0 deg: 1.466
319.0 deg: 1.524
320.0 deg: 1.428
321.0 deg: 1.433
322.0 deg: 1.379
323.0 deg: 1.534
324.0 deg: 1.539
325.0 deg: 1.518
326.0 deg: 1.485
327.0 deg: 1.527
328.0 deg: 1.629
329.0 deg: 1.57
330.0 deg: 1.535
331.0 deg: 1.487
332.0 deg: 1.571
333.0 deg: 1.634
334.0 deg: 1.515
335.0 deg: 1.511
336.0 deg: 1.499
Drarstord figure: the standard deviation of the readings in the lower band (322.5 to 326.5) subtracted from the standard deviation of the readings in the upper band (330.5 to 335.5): 0.03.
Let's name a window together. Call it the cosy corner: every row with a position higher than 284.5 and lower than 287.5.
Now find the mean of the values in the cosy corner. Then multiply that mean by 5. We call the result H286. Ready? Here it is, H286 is 8.3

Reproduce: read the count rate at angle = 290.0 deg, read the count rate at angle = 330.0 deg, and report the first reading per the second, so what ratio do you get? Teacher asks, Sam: 1.03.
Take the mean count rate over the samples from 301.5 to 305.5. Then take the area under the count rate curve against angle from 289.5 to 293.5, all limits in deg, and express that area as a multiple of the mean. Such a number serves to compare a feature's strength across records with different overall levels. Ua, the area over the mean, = 3.7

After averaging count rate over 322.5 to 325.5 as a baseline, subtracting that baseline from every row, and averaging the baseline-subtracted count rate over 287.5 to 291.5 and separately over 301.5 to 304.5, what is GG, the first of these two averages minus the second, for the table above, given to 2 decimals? -0.10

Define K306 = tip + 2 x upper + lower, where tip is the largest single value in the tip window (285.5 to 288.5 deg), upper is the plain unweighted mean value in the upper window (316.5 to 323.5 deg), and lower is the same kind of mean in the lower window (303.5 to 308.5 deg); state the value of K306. 6.53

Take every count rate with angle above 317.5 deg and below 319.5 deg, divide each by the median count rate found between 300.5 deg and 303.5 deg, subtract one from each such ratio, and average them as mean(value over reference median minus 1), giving -0.16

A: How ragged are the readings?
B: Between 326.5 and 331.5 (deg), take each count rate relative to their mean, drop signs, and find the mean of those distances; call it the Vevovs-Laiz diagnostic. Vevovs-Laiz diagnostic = 0.04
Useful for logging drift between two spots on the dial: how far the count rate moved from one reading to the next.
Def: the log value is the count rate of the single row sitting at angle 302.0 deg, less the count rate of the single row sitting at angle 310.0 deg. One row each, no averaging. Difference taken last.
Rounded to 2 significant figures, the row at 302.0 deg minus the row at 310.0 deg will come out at -0.038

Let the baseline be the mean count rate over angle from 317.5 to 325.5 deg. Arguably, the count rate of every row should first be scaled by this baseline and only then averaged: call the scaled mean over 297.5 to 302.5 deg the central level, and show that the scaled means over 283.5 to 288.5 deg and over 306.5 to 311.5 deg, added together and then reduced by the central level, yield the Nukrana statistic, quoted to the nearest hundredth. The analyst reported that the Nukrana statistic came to 1.17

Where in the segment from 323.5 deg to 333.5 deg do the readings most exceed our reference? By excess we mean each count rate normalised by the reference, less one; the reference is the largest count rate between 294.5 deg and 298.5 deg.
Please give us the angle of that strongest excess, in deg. 333.0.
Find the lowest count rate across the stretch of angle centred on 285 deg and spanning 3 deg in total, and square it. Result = 2.7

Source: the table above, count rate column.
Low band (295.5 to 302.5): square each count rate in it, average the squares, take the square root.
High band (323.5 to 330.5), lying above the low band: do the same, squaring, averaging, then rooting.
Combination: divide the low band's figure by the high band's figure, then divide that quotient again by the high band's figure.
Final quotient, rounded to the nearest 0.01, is 0.71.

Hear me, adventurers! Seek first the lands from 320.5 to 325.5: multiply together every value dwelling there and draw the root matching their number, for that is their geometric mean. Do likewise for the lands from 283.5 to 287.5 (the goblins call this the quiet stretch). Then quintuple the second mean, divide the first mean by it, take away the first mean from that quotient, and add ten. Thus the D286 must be 8.70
